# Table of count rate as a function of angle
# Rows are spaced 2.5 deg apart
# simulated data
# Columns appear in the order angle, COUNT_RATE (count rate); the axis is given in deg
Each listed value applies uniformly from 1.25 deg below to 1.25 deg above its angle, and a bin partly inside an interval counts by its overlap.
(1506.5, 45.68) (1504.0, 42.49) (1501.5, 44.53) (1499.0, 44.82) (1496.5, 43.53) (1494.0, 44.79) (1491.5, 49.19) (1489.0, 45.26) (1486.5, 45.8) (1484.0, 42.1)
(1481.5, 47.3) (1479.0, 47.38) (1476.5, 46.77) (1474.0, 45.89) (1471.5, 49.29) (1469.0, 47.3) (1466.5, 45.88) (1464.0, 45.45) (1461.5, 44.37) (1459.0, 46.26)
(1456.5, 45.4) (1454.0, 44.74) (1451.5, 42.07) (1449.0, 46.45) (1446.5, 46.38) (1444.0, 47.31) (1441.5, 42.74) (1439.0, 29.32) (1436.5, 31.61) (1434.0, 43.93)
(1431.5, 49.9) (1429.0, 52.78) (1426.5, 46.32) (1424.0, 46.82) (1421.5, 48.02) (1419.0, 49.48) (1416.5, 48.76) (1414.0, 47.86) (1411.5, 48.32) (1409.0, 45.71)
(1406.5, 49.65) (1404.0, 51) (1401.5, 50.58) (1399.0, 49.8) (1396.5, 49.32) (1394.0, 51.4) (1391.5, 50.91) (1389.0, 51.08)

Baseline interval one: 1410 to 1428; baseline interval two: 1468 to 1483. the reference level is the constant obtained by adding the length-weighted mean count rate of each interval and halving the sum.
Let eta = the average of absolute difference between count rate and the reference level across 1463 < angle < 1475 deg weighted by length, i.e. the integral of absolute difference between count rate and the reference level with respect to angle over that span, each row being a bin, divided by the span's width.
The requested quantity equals 1.5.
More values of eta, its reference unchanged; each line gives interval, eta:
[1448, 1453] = 3.4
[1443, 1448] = 0.8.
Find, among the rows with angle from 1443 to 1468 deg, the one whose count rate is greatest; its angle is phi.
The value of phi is 1444.0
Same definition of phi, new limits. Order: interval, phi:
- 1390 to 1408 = 1394.0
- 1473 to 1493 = 1491.5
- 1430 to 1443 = 1431.5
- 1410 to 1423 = 1419.0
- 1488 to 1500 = 1491.5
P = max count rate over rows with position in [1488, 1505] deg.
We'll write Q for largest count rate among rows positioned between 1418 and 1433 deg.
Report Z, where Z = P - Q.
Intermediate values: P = 49.19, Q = 52.78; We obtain -4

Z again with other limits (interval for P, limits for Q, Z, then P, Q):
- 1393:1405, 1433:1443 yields 7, 51.4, 43.93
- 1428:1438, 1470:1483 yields 3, 52.78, 49.29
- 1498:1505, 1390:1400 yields -7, 44.82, 51.4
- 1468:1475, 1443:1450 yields 2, 49.29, 47.31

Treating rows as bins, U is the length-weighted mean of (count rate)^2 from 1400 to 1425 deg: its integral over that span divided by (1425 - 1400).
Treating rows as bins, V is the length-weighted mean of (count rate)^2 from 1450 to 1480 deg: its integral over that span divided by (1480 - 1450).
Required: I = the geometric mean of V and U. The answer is 2235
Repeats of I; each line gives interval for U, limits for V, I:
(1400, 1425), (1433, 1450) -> 2024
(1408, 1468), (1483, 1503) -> 2051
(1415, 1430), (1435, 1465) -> 2094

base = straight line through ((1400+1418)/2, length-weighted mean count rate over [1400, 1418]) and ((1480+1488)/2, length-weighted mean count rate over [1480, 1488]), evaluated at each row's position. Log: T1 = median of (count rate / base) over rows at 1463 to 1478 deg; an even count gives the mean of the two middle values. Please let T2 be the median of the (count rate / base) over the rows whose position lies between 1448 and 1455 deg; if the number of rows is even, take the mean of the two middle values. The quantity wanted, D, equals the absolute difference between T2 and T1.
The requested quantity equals 0.057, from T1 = 1.02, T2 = 0.96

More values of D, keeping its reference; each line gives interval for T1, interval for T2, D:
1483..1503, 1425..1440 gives 0.063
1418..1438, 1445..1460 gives 0.003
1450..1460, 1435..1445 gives 0.183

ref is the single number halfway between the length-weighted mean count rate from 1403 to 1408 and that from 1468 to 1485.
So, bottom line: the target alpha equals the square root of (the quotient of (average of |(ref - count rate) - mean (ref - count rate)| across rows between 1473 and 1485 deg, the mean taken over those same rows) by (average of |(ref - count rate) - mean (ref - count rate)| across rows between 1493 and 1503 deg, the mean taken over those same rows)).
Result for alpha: 1.8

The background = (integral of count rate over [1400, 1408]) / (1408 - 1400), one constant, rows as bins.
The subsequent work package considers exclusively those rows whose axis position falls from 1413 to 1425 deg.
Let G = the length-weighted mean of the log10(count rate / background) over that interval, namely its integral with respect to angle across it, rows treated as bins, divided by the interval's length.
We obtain -0.018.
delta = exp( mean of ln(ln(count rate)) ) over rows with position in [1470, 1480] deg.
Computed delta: 3.86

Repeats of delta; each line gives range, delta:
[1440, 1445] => 3.81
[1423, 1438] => 3.80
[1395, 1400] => 3.90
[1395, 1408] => 3.91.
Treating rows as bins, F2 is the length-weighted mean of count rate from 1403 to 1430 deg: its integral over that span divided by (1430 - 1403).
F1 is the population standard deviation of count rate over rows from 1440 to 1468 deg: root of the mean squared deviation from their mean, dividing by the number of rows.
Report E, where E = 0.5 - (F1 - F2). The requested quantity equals 48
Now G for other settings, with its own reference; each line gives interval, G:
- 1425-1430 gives -0.010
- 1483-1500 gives -0.047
